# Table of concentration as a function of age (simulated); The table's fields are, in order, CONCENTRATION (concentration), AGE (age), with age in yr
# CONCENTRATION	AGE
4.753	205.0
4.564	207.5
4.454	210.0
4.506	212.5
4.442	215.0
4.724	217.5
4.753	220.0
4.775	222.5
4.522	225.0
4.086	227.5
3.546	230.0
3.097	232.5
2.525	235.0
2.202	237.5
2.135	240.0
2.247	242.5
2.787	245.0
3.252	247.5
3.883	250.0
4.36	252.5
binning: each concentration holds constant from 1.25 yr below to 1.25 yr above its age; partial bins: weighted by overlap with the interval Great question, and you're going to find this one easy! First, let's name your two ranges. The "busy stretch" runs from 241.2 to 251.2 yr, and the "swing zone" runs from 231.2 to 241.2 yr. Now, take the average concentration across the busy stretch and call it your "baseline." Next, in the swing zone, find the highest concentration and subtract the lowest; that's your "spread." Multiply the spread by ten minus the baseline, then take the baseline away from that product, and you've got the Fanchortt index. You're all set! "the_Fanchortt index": 3.7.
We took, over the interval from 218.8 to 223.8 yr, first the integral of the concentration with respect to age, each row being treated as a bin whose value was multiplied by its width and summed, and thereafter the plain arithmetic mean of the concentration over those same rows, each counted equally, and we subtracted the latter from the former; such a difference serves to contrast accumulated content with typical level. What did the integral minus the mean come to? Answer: 19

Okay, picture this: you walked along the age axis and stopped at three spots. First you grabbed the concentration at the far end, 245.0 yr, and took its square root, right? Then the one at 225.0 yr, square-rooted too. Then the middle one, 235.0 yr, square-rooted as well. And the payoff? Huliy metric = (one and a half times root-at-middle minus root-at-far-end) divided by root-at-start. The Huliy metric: 0.34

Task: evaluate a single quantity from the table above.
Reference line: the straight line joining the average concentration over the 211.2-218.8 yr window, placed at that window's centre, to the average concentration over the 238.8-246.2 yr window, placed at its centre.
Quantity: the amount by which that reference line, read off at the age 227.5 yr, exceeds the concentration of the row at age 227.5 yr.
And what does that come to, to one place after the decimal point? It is -0.5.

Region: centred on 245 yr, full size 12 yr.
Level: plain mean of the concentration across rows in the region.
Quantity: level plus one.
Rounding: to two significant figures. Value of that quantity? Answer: 3.9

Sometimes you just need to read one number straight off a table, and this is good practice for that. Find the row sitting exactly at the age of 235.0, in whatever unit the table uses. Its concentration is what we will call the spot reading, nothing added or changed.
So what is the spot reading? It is 2.525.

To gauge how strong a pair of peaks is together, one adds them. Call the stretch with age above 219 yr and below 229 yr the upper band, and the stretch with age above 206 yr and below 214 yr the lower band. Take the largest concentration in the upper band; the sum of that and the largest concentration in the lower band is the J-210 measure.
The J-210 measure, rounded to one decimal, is 9.3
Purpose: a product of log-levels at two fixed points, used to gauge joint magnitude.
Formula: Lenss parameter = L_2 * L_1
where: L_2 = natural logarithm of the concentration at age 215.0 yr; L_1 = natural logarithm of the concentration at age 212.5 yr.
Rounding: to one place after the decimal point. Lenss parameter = 2.2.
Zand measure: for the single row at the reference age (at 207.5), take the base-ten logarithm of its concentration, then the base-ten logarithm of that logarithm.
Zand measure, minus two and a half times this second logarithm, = 0.45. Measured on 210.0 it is 0.47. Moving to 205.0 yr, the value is 0.42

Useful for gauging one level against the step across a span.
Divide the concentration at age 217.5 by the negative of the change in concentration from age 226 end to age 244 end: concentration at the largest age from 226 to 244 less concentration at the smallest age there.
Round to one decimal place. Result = 2.6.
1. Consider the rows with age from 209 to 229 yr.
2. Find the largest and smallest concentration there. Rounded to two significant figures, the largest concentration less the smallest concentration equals 0.69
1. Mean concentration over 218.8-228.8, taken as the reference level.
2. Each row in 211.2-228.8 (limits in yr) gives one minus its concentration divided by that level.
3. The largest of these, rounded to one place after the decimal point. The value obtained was 0.1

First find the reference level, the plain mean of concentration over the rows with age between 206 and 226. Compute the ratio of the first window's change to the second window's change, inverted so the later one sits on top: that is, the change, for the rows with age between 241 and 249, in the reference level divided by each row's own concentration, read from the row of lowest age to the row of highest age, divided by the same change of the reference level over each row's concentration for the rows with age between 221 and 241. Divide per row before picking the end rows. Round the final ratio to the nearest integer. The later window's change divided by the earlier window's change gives -1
